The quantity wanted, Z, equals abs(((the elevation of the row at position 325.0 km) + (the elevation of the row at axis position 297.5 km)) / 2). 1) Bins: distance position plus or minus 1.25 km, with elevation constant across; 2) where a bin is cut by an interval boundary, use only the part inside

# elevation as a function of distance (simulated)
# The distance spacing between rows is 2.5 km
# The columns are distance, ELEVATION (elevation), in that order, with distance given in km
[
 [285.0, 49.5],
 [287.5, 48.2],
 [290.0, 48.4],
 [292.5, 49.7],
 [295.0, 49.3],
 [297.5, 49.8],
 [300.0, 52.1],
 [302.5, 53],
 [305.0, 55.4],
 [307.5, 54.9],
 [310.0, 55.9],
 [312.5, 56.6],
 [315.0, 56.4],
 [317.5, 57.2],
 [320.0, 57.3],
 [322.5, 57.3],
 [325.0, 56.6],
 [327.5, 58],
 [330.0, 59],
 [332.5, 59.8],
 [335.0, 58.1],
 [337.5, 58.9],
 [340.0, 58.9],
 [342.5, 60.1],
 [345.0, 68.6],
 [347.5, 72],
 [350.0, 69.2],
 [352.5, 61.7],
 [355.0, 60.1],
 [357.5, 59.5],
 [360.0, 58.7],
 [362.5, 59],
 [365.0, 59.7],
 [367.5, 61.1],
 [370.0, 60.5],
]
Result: 53.2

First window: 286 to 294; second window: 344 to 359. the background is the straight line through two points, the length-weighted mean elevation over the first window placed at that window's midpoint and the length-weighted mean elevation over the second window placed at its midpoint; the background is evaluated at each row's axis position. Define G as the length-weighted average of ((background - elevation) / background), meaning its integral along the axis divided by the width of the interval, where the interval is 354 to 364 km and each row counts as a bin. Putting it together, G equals 0.114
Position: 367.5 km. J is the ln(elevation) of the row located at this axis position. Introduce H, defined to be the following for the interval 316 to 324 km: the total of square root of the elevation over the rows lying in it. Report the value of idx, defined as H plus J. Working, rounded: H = 22.7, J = 4.11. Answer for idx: 26.8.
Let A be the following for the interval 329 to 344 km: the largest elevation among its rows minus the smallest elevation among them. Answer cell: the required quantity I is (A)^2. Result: 4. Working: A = 2.0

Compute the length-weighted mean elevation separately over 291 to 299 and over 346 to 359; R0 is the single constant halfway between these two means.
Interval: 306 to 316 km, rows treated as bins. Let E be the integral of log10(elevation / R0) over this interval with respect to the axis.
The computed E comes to -0.09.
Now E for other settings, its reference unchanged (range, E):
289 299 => -0.63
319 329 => 0.02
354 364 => 0.17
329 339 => 0.14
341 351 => 0.70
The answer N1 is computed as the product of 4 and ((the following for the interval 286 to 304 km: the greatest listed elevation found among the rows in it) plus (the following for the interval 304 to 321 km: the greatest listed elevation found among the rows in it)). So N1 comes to 441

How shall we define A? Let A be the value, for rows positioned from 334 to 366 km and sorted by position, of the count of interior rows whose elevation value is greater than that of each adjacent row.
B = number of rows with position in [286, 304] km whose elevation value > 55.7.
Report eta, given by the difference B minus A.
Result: -1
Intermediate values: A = 1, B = 0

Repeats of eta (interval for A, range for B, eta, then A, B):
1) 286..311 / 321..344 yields 7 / 2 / 9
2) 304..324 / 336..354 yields 6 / 1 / 7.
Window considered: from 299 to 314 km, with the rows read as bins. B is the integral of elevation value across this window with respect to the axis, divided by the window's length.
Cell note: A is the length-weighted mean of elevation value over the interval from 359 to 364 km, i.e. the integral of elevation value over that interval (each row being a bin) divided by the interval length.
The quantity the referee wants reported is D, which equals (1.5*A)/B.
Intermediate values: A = 59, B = 55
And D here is 1.61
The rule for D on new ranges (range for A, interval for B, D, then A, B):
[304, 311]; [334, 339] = 1.42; 55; 59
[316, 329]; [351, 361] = 1.43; 57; 60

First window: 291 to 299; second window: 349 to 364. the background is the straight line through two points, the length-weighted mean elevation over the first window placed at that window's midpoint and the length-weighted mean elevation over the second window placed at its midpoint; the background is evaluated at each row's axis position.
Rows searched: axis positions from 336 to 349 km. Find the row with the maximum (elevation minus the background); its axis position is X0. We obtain 347.5 km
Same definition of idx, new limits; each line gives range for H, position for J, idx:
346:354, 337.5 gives 28.7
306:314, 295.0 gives 26.3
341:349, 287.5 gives 28.4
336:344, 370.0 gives 27.2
